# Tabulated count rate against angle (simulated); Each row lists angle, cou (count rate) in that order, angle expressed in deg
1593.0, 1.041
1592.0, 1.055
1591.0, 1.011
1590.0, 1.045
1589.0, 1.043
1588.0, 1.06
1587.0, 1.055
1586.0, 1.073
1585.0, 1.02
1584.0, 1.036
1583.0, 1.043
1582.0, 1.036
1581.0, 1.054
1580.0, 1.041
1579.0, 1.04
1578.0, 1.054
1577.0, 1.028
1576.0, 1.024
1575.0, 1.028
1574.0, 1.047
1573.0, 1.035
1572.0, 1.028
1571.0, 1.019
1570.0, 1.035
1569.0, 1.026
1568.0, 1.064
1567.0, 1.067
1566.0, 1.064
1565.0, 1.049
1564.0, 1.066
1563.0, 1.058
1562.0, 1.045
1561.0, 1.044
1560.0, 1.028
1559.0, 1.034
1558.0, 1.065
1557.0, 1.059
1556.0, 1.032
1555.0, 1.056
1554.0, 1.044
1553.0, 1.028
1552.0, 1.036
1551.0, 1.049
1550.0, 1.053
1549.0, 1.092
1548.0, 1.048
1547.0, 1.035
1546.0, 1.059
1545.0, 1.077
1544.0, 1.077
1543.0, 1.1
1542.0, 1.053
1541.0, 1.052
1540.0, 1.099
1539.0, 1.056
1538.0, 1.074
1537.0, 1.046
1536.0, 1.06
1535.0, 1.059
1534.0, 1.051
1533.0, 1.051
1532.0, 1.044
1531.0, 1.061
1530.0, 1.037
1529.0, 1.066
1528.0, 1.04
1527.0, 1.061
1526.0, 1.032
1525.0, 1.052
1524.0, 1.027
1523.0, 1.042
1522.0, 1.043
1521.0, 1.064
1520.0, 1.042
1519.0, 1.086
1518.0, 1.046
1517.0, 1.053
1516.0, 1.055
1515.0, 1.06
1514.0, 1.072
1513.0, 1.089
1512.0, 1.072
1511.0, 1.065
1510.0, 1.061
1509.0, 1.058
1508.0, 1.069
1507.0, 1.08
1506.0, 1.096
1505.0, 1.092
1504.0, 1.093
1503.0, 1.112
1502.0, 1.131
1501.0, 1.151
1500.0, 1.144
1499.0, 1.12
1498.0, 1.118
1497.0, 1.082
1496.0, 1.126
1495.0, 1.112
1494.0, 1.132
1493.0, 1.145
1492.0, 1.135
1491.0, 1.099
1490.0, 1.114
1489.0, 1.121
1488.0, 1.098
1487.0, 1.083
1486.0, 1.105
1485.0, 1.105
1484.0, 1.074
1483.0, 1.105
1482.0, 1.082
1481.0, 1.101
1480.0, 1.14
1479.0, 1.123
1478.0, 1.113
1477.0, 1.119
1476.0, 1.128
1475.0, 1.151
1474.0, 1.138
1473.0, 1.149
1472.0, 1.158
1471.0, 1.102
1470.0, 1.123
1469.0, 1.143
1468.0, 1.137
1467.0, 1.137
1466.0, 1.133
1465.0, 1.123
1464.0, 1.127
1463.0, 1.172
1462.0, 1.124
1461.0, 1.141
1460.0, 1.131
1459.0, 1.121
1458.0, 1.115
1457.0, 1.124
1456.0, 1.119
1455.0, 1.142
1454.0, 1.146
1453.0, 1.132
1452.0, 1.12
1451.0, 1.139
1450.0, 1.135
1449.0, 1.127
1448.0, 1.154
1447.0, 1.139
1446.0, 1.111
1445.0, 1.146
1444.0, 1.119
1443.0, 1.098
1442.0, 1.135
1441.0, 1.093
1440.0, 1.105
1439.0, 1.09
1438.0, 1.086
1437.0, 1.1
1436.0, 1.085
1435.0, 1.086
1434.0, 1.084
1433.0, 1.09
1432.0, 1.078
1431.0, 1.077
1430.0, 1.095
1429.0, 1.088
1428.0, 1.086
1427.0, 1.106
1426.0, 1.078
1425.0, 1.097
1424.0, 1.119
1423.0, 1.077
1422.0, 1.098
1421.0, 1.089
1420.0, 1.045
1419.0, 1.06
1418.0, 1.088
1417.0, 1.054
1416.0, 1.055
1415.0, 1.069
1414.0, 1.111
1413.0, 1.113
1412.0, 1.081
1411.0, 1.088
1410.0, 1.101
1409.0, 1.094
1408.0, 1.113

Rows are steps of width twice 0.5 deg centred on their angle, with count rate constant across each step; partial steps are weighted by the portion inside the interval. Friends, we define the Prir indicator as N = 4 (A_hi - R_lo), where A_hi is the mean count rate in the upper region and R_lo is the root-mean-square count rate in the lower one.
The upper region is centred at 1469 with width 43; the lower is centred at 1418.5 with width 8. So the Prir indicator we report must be 0.22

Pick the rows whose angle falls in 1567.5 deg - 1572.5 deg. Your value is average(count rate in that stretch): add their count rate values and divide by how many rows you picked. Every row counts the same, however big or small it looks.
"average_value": 1.03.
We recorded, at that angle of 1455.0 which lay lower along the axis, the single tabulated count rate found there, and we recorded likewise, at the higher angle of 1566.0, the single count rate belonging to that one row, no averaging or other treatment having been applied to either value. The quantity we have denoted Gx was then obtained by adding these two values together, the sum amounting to 2.21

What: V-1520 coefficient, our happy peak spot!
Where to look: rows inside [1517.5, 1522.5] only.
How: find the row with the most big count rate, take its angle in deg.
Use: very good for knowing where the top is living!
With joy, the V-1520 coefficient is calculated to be 1519.0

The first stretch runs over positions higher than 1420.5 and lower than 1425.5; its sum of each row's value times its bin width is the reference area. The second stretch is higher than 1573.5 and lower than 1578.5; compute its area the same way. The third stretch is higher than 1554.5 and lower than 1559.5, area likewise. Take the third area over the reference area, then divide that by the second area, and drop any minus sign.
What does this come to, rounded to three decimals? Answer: 0.185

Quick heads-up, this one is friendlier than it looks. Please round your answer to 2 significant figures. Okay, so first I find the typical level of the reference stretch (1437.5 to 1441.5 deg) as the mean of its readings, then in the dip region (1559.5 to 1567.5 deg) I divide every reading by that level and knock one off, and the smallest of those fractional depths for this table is -0.060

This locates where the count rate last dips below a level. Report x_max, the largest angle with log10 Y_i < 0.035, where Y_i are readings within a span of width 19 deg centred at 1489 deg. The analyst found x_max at 1497.0 deg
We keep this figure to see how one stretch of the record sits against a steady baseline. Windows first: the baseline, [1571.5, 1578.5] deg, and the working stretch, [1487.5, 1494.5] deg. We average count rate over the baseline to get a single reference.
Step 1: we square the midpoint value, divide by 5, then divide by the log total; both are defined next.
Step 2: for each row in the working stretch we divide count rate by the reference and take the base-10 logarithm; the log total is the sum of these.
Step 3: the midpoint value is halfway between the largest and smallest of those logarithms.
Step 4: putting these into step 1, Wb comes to 0.0010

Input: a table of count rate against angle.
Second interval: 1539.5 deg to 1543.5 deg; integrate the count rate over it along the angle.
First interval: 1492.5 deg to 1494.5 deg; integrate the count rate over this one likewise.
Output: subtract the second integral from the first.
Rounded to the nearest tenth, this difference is -2.0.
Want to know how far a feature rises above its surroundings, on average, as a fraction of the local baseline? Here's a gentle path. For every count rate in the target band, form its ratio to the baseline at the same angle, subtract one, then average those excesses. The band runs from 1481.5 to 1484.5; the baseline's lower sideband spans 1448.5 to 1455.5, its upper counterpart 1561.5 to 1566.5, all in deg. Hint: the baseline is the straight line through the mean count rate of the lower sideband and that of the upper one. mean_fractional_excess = -0.023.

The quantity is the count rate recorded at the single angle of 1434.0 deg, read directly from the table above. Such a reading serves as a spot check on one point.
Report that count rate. 1.084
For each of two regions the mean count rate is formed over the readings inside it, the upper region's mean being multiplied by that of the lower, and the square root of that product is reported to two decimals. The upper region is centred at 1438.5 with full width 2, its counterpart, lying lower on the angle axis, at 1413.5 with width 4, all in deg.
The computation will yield 1.09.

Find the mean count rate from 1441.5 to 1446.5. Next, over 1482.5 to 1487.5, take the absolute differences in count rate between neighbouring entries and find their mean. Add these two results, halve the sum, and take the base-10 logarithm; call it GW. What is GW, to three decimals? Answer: -0.243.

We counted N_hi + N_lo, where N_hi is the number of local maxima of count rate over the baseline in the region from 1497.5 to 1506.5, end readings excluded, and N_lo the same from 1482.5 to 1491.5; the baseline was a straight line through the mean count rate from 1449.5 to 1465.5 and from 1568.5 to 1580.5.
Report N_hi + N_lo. 3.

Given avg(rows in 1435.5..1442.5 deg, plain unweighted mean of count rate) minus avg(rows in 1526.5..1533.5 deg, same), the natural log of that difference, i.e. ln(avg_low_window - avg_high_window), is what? -3.04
